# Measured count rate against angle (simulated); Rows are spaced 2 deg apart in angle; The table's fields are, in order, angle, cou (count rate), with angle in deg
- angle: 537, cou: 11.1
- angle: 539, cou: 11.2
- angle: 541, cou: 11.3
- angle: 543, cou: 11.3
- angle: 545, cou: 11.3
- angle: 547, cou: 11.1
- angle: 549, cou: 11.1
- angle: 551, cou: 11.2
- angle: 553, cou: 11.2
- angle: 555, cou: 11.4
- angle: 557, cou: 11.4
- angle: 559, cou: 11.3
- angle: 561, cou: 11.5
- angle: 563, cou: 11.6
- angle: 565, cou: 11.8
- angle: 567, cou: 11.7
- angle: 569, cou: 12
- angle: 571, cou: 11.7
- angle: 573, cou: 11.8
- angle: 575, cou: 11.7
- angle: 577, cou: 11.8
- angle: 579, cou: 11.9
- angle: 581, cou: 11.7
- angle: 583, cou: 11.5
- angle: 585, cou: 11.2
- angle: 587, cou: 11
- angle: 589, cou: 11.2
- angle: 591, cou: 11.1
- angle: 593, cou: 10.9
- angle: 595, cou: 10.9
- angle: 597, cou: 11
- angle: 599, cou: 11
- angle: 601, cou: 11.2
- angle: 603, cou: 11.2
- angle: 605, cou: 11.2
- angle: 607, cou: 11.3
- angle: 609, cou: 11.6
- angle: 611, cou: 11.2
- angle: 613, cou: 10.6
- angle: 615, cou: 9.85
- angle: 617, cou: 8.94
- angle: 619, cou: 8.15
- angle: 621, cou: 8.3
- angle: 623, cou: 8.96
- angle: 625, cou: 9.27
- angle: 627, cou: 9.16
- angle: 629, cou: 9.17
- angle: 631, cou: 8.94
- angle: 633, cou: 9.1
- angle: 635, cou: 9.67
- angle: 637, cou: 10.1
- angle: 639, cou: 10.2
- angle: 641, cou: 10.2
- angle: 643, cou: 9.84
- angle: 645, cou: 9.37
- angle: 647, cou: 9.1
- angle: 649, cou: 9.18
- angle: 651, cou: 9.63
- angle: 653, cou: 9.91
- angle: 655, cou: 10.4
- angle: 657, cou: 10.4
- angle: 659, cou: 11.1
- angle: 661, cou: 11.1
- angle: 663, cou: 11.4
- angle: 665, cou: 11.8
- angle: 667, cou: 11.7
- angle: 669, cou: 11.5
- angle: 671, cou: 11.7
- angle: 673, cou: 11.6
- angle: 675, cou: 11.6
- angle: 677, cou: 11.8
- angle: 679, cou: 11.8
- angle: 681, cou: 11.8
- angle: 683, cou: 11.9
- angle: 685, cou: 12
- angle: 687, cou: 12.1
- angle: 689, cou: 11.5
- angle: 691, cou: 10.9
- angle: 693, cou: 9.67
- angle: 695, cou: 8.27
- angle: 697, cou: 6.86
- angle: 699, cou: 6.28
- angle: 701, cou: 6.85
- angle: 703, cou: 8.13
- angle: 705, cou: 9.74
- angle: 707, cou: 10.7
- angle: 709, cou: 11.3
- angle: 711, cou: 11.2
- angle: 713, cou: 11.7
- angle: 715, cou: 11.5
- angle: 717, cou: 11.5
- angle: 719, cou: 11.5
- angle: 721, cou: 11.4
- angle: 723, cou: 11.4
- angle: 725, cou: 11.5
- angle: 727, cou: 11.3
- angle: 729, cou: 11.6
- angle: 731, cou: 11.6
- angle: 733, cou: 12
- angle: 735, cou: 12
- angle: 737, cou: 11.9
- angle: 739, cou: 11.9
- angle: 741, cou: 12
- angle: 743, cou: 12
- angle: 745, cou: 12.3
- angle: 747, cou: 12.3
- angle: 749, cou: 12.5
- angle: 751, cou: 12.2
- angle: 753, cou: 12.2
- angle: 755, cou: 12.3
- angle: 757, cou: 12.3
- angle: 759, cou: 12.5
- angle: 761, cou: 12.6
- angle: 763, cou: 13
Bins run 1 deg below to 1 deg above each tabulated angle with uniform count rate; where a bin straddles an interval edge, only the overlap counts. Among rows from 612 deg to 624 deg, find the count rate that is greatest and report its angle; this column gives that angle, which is 613 deg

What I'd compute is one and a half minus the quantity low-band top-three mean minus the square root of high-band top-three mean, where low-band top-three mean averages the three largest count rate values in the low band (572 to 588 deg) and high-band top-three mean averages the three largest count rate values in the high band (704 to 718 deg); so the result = -6.93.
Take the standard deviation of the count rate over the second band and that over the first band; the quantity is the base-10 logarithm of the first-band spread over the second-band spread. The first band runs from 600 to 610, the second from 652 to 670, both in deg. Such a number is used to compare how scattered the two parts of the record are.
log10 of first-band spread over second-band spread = -0.6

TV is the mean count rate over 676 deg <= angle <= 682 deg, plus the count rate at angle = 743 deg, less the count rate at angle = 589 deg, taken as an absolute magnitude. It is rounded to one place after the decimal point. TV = 12.6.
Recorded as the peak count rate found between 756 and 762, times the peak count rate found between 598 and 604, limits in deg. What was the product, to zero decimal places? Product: 141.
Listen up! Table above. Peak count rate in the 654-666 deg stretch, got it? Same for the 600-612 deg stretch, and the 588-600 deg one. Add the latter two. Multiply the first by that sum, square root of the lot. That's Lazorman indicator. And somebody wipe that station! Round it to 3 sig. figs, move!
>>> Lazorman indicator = 16.4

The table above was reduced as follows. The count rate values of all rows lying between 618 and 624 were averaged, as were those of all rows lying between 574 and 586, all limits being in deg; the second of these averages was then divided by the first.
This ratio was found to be 1.37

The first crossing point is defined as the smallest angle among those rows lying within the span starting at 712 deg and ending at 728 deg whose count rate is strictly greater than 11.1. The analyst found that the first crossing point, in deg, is 713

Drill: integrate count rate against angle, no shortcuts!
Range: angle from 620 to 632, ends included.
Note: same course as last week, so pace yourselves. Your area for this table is 107.6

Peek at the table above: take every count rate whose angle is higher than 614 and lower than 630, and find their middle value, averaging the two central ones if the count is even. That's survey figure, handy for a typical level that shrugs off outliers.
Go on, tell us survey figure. 9.1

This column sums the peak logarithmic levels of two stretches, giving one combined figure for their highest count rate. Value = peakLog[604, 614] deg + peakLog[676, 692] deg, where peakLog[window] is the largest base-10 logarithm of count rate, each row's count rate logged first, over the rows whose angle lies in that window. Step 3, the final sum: 2.15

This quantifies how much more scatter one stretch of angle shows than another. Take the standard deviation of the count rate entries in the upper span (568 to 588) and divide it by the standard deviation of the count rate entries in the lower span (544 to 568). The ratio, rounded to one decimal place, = 1.4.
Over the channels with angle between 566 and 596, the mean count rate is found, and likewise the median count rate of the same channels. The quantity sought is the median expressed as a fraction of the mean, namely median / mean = 1.02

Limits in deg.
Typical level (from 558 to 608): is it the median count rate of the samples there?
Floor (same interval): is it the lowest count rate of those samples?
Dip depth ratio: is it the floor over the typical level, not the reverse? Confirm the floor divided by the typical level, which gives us 0.96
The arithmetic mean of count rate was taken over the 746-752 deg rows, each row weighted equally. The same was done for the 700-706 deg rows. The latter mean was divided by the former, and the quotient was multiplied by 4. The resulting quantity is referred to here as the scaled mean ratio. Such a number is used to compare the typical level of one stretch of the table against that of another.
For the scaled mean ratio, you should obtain 2.7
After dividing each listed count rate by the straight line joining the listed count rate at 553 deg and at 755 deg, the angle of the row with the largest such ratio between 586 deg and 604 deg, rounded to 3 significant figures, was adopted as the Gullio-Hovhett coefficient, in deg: 589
